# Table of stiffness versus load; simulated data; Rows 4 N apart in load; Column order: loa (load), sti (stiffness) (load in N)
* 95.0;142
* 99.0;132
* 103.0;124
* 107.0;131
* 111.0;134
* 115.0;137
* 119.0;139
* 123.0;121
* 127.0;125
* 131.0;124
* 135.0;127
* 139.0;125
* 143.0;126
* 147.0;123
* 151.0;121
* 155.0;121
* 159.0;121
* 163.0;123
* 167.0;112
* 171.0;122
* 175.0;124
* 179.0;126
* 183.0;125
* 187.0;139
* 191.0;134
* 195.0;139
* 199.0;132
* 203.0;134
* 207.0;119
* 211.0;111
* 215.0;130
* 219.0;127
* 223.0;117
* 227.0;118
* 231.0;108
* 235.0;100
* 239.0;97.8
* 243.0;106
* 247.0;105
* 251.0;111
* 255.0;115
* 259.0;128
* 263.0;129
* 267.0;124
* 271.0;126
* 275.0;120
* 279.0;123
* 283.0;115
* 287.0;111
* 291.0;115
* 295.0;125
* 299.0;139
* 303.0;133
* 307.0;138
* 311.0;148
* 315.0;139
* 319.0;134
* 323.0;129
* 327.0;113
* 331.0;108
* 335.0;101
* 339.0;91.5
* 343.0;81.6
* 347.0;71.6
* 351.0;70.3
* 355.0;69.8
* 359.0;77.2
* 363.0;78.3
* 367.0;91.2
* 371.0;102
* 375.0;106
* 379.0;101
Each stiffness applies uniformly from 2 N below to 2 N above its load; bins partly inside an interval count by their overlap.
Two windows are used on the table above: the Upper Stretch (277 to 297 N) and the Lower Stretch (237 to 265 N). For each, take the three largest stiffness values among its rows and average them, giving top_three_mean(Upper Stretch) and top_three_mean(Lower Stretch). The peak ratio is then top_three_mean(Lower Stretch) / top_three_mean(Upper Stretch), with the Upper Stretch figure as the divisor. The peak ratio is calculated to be 1.02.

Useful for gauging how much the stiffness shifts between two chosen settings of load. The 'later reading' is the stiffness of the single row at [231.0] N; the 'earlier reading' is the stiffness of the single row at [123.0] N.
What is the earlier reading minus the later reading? 13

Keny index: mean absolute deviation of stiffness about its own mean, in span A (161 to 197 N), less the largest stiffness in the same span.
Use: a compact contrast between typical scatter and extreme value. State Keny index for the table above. -132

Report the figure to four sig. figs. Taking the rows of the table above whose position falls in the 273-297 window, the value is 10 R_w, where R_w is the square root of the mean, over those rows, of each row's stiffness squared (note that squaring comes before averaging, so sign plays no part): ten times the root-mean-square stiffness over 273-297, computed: 1183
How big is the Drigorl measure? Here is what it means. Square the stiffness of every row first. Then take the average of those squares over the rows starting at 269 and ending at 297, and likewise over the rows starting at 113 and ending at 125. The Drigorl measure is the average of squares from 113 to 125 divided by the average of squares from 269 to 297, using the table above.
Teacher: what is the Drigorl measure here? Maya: 1.2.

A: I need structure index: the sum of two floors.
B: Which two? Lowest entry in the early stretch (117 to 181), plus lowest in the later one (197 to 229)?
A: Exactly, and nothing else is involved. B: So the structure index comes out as 223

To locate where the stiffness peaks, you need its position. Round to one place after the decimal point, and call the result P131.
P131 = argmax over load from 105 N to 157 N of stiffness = 119.0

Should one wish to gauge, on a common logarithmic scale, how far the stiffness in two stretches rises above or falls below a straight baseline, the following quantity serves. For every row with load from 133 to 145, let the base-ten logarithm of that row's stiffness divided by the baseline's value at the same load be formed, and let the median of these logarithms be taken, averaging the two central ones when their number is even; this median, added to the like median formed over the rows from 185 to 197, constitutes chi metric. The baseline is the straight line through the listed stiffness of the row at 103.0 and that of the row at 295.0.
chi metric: 0.05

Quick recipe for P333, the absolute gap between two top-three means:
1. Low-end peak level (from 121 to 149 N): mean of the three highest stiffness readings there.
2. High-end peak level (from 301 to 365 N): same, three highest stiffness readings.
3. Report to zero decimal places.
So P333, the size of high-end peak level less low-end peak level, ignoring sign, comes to 16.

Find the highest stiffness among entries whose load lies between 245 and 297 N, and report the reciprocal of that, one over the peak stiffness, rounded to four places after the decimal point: 0.0078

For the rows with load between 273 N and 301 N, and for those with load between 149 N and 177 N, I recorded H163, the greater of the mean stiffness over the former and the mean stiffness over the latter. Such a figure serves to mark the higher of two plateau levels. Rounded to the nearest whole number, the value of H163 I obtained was 121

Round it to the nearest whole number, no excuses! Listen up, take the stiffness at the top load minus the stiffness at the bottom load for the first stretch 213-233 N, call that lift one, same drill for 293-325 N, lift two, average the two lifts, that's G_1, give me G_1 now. -9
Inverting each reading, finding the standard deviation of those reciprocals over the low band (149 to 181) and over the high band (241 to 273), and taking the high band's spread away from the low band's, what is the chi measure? -0.0004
